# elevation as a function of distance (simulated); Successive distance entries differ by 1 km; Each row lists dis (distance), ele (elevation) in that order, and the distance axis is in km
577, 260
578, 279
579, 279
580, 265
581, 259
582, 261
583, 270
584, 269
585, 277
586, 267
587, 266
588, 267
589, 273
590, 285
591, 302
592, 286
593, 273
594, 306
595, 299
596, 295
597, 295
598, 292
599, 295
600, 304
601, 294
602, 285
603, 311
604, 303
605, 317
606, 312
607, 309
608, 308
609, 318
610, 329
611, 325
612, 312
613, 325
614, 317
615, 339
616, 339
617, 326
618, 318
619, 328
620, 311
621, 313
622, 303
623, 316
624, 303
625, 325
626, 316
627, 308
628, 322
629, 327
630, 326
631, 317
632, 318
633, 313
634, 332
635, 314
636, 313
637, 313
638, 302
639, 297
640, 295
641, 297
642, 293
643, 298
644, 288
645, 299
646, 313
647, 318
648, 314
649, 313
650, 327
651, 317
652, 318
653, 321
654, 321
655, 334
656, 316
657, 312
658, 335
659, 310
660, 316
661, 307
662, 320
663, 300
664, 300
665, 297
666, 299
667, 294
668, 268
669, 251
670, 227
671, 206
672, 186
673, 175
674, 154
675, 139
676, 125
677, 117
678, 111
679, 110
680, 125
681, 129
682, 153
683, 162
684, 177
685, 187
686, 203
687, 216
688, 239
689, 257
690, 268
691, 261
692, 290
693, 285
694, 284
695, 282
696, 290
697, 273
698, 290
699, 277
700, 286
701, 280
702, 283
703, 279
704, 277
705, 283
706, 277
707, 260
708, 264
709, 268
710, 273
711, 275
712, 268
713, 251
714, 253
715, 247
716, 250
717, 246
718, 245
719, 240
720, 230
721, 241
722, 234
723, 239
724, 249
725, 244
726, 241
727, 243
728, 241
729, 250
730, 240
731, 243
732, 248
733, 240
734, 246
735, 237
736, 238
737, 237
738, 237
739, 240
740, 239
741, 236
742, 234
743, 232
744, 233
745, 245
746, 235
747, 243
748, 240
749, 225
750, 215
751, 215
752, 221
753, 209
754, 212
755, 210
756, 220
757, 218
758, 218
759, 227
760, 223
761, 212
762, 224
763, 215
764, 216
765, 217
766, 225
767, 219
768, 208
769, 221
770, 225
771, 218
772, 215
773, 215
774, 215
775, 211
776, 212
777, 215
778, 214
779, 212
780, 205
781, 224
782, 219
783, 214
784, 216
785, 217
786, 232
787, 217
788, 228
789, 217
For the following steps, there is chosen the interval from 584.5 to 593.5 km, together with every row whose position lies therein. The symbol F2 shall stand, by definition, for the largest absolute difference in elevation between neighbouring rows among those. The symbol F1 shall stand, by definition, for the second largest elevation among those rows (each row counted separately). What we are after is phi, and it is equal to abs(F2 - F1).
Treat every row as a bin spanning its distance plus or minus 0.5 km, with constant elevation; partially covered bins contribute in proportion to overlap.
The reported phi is 269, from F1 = 286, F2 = 17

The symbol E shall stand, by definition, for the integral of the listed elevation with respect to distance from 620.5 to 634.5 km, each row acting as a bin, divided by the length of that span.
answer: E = 317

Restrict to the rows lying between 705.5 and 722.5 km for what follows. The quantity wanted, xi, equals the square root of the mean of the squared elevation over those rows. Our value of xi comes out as 255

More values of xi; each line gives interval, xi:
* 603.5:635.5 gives 319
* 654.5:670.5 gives 300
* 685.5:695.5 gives 260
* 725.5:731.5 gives 243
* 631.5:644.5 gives 306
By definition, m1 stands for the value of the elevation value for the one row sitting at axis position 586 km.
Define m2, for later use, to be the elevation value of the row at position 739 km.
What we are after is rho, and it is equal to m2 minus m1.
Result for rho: -27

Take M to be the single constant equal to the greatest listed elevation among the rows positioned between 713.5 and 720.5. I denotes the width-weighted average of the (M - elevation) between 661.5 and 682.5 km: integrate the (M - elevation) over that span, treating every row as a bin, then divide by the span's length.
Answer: 49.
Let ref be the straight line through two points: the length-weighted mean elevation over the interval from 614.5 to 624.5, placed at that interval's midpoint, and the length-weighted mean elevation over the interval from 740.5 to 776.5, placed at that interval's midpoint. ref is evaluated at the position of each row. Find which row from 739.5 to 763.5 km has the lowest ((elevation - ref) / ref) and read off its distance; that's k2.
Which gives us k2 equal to 753 km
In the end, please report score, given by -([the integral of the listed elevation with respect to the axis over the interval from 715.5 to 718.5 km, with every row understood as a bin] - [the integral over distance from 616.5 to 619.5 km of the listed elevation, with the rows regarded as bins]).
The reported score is 231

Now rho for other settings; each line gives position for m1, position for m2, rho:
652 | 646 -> -5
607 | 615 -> 30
